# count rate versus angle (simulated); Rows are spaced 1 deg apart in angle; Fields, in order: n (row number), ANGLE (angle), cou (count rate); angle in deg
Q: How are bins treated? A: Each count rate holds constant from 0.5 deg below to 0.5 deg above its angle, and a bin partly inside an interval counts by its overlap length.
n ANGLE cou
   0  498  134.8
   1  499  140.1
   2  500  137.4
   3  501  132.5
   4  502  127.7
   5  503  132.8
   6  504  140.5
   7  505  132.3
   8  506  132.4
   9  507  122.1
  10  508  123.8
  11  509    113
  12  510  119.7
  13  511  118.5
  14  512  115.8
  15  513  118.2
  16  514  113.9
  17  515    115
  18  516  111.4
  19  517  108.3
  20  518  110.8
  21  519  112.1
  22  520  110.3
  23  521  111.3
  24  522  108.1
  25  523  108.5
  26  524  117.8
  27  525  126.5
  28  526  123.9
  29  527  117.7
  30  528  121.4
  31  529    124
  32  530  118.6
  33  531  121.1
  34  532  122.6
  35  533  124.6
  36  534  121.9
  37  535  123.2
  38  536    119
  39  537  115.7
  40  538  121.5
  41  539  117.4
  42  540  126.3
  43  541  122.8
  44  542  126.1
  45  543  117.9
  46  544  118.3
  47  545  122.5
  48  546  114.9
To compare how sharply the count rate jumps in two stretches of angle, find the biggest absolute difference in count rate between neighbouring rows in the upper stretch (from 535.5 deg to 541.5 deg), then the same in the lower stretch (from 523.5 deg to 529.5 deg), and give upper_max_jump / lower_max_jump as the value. 1.0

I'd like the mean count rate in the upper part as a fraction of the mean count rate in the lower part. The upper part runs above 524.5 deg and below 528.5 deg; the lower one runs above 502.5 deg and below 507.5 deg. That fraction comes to 0.93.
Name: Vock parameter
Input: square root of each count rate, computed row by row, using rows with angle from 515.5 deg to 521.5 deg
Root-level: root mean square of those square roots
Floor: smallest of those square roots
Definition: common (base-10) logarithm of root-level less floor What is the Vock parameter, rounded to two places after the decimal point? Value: -0.94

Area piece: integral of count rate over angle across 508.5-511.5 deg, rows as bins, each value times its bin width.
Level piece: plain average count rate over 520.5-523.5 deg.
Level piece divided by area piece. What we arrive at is 0.311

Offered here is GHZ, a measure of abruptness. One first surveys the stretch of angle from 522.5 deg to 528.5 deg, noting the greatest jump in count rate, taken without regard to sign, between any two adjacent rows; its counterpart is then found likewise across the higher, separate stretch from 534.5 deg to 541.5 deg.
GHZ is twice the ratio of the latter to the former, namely 1.9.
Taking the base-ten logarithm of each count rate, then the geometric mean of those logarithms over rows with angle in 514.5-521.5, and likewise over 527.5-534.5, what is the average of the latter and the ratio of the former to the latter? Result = 1.53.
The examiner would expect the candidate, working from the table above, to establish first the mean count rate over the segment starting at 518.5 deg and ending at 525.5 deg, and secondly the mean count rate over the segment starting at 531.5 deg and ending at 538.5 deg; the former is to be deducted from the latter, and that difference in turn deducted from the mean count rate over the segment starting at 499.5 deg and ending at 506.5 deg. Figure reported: 126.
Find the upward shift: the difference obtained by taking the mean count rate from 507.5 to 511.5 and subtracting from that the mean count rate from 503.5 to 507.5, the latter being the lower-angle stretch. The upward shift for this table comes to -13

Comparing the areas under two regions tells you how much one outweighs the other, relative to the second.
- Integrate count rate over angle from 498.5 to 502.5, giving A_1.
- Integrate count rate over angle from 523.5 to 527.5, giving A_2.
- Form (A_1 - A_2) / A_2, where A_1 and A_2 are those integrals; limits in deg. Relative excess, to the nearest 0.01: 0.11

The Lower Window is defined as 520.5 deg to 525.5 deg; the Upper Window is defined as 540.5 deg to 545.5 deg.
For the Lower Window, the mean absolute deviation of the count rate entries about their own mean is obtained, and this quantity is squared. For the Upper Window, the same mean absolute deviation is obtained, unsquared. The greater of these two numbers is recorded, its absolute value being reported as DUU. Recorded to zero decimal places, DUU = 38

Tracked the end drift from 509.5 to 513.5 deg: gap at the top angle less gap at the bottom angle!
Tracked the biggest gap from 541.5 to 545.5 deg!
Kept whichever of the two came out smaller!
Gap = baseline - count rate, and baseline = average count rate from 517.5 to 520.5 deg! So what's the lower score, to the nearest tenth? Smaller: -6.8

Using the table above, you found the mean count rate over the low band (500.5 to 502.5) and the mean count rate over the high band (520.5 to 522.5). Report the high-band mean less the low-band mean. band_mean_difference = -20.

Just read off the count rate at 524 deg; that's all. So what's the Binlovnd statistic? 117.8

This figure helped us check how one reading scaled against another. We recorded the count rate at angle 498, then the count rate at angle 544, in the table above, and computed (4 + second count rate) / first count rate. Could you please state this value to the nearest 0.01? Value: 0.91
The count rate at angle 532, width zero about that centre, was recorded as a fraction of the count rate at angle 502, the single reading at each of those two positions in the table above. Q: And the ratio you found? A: 0.96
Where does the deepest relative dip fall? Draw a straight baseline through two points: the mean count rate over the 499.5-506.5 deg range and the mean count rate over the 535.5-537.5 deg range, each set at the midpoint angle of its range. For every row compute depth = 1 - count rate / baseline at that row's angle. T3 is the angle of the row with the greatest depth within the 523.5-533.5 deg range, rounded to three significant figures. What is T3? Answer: 524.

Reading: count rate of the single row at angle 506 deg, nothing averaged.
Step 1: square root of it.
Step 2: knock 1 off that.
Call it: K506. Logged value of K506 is 10.5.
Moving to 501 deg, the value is 10.5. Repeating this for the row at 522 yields 9.4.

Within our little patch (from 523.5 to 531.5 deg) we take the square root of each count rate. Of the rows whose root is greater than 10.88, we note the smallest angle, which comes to 525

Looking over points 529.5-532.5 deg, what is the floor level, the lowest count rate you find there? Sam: 118.6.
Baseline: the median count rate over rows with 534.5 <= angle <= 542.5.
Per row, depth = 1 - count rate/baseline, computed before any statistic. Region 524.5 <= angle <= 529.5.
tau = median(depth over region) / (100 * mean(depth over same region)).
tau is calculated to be 0.0318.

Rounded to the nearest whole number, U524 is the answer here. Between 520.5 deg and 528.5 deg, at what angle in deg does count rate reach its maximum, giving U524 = 525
